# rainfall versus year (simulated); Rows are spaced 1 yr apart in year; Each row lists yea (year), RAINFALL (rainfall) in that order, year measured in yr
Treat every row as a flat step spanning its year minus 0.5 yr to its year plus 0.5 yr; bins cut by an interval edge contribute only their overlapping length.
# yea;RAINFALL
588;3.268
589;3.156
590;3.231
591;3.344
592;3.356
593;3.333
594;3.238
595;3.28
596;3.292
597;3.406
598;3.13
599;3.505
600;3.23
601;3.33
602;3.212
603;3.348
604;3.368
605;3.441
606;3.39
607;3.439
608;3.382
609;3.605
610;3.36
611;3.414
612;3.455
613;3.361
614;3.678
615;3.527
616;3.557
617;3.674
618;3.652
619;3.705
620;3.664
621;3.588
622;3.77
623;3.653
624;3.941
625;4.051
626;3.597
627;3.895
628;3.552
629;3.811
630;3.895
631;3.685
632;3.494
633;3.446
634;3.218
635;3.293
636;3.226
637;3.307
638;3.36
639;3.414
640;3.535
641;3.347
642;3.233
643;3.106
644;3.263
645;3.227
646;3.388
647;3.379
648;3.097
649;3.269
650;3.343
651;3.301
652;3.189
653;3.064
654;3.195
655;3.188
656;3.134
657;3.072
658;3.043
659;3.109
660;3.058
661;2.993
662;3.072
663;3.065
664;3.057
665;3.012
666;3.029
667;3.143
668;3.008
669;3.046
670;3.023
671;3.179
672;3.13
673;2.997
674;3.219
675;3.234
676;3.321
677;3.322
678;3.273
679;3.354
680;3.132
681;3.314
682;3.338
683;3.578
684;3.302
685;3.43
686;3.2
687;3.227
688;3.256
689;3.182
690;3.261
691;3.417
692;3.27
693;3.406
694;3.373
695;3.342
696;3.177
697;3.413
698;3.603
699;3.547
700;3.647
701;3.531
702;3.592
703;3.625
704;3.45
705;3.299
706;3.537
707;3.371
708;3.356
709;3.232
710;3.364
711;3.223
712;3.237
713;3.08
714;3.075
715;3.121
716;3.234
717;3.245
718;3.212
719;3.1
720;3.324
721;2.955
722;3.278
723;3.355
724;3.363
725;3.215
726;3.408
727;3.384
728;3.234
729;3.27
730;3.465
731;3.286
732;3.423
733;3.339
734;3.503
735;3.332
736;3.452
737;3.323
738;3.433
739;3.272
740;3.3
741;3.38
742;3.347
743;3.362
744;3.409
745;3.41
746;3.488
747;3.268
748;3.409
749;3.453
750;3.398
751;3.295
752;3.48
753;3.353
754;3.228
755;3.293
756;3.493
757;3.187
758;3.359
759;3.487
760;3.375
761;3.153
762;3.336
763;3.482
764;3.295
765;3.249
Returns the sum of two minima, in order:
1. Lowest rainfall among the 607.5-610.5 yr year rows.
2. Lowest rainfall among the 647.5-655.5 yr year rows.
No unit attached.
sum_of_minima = 6.42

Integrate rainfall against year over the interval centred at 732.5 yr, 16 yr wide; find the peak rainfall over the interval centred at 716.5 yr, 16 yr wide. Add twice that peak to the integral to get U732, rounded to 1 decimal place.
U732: 60.4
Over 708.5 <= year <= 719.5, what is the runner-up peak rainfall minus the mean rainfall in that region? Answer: 0.052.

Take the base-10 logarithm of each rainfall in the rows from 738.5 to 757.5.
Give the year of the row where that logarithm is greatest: 756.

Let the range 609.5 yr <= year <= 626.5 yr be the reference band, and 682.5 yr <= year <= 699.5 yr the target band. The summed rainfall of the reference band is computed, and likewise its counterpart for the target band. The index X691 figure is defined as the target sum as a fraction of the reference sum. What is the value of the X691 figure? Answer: 0.92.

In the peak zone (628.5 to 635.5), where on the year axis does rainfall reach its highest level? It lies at 630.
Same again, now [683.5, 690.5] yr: 685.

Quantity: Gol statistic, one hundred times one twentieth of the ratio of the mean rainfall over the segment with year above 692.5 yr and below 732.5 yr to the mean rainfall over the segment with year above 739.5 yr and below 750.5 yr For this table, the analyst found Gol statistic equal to 4.93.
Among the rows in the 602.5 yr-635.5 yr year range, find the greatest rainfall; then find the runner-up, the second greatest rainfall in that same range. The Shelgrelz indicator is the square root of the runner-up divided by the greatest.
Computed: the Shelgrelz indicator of 0.986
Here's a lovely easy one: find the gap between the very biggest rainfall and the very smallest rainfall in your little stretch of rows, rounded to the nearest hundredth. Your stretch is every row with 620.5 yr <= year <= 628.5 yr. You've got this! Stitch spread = 0.50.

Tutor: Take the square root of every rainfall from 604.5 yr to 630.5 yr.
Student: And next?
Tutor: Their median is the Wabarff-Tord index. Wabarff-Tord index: 1.90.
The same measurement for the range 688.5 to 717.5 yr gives 1.83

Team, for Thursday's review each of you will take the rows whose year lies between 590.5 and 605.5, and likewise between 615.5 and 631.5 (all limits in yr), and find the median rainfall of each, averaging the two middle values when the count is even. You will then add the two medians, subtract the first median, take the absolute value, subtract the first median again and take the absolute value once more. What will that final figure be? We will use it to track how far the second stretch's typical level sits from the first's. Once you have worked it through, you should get 0.35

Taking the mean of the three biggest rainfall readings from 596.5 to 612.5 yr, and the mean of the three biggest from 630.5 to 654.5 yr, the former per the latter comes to 0.986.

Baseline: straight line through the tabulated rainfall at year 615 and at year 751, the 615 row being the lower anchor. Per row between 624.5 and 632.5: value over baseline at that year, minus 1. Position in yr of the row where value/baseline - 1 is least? 632 yr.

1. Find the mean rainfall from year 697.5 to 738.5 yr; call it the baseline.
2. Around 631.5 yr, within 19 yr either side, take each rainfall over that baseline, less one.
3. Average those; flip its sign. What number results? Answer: -0.05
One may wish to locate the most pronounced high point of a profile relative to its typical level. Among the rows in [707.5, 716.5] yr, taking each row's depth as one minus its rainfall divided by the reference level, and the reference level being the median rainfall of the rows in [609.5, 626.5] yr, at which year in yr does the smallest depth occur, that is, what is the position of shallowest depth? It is 710 yr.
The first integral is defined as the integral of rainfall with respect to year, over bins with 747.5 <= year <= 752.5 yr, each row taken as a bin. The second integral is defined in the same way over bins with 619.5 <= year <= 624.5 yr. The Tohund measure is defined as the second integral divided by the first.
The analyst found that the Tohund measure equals 1.09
